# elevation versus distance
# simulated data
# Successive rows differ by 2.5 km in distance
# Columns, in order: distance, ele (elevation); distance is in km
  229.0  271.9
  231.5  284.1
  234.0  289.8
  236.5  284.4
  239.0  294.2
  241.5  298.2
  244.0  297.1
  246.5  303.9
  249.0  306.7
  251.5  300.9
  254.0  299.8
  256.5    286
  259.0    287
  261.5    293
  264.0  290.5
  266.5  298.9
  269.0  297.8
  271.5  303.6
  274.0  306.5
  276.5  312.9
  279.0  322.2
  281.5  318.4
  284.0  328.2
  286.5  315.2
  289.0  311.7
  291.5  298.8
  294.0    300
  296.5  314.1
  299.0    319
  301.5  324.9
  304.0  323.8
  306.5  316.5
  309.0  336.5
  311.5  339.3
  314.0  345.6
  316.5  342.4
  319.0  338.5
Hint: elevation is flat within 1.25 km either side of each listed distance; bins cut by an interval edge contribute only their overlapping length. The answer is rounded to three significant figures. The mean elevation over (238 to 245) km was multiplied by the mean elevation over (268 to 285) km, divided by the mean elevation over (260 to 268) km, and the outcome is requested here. 315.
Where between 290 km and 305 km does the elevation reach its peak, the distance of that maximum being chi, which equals 301.5 km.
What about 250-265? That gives 251.5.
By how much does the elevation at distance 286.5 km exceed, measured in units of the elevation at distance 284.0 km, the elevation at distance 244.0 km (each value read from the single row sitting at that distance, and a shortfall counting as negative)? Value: 0.06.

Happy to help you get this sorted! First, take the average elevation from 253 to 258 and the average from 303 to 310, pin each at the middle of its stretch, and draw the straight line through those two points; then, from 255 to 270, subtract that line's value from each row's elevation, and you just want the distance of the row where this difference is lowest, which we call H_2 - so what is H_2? 259.0 km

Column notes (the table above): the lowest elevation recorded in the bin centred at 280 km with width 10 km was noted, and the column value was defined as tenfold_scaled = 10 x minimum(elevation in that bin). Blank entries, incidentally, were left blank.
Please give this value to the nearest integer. 3129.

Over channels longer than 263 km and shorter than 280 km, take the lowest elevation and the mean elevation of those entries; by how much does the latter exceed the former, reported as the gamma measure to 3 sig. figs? 14.1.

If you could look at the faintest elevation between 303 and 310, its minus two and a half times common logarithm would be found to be -6.25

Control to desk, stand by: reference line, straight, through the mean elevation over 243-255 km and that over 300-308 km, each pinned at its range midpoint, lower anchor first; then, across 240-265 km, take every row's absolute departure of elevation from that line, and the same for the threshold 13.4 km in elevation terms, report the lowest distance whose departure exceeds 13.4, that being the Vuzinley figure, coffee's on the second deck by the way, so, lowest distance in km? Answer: 256.5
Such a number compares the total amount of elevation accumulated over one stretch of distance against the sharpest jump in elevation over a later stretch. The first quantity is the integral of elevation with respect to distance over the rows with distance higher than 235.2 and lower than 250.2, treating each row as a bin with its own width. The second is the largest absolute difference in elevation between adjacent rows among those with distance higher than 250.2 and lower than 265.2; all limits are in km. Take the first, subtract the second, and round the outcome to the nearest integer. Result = 4447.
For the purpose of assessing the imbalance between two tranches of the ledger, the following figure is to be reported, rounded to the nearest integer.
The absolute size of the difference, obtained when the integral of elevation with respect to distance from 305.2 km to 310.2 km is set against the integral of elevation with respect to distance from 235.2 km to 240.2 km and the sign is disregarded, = 186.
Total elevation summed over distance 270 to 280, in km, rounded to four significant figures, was 1245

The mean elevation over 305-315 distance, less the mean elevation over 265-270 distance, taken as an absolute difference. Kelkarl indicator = 36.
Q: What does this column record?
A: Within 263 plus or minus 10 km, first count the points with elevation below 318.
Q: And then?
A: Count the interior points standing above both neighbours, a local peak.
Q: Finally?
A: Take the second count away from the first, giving 6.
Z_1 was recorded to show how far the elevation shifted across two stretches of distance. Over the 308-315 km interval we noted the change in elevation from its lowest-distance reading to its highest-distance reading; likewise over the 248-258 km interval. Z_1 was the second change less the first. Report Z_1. -30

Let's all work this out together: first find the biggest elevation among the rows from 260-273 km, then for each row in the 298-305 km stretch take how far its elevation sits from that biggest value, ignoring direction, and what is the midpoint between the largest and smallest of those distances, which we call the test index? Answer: 18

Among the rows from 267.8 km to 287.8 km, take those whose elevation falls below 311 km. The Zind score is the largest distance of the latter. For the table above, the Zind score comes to 274.0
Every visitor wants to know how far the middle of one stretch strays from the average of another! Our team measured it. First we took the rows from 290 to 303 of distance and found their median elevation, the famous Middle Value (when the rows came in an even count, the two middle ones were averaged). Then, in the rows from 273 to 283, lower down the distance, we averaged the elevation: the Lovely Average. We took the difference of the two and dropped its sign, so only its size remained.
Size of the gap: 1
